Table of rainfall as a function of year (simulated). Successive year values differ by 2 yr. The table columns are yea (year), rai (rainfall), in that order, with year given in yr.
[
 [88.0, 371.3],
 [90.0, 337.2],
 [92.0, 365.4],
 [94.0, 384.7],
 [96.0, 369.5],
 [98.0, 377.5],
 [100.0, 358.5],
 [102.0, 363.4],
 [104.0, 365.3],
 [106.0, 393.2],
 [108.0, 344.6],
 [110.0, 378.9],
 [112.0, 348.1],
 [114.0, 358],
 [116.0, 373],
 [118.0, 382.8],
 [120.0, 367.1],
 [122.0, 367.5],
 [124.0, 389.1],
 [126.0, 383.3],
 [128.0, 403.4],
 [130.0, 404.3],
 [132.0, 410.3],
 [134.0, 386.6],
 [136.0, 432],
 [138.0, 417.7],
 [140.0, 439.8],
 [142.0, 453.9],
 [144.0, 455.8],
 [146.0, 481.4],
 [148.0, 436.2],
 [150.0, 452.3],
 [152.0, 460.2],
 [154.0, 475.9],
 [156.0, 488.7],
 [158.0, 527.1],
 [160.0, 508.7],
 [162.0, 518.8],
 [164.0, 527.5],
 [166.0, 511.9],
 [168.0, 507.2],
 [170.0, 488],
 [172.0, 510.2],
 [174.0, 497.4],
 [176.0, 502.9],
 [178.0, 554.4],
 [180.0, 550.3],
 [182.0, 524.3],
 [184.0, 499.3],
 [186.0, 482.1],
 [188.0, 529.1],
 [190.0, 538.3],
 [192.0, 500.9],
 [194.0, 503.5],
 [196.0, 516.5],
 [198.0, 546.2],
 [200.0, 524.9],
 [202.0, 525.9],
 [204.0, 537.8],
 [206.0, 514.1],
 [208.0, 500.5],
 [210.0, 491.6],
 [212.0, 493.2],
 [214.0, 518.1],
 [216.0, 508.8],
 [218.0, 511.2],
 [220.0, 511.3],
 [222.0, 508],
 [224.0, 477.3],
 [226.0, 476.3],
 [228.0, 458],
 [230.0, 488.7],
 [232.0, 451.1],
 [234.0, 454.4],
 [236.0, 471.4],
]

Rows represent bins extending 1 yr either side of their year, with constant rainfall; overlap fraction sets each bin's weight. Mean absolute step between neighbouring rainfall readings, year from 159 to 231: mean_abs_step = 16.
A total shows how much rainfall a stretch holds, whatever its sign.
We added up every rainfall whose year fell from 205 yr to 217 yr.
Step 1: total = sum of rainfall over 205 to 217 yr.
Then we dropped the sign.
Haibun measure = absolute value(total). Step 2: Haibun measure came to 3026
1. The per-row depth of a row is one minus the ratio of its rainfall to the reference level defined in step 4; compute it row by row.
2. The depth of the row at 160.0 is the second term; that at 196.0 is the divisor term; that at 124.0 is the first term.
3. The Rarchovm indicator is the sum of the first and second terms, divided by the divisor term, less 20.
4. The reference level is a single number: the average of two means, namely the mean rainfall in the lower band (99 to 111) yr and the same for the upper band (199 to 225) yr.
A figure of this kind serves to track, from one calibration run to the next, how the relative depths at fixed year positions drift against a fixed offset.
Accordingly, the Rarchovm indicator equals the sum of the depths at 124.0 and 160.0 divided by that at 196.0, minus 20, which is -19.7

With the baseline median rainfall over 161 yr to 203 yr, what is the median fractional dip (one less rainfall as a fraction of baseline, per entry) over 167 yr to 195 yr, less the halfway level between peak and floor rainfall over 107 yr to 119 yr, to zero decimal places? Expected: -364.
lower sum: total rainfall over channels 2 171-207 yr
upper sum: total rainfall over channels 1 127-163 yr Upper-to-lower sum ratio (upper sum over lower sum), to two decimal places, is 0.87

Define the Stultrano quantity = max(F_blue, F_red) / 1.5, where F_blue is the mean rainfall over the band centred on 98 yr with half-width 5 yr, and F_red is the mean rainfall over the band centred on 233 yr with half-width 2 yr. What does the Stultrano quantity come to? 302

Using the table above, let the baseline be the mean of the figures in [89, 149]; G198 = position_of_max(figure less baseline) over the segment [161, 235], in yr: 178.0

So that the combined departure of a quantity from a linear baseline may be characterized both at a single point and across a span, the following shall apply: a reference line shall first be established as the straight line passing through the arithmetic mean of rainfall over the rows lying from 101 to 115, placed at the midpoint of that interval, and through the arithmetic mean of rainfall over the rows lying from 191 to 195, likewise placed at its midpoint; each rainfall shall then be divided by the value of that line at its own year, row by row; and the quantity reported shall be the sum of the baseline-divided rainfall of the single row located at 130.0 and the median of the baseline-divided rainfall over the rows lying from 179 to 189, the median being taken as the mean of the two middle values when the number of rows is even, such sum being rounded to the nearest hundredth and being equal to 2.08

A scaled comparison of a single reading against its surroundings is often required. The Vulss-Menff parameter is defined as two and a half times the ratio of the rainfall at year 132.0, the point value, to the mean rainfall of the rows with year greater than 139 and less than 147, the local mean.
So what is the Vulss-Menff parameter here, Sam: 2.2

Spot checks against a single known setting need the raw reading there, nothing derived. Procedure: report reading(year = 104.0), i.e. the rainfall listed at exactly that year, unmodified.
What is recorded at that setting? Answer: 365.3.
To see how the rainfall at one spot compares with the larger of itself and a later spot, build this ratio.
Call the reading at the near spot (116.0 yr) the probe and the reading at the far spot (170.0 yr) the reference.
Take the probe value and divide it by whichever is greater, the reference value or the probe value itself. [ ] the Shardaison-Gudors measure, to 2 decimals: 0.76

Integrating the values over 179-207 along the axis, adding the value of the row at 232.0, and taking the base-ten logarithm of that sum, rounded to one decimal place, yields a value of 4.2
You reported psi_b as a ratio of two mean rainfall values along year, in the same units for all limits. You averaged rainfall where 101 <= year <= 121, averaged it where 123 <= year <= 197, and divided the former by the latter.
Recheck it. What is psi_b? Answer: 0.77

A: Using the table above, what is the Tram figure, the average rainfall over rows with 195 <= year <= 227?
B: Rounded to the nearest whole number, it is 510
